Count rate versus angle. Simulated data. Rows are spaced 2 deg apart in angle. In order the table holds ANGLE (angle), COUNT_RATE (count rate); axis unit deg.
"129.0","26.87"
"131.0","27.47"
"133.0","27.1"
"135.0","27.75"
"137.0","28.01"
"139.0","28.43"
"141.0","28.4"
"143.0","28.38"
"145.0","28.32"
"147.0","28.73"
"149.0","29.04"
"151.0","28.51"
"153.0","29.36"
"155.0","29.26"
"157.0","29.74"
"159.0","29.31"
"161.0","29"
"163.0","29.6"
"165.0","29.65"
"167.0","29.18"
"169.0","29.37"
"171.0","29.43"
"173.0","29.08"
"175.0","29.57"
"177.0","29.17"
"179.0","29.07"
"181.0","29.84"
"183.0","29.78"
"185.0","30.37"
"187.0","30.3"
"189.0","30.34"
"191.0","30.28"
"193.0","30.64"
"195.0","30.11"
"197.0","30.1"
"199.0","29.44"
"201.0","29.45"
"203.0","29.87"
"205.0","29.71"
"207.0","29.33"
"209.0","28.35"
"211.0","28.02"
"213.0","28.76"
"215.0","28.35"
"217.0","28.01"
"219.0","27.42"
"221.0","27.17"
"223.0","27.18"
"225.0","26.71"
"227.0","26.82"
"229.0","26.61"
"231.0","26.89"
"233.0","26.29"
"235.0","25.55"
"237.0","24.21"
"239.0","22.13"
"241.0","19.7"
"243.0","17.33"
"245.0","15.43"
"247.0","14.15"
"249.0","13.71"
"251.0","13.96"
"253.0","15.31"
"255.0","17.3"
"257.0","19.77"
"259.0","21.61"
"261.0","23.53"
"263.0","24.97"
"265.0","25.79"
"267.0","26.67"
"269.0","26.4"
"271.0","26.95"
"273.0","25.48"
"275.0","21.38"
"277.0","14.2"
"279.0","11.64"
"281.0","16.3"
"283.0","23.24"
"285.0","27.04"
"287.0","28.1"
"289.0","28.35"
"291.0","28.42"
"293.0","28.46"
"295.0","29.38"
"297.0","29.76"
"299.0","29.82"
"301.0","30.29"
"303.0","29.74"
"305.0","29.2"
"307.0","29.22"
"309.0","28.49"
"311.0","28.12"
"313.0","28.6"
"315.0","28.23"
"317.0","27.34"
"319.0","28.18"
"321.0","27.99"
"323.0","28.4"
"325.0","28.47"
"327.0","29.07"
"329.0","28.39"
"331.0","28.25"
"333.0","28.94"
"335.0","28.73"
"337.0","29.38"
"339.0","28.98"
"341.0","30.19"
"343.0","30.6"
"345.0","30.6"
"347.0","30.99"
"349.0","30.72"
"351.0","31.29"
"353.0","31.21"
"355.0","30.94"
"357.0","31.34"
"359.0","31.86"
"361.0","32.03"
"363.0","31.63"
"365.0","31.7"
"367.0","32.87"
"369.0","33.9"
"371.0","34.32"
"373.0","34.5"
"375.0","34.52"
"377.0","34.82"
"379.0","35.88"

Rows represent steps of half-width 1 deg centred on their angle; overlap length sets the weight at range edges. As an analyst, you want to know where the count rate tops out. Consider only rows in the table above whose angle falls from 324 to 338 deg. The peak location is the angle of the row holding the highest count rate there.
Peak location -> 337.0 deg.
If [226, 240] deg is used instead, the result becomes 231.0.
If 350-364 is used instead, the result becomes 361.0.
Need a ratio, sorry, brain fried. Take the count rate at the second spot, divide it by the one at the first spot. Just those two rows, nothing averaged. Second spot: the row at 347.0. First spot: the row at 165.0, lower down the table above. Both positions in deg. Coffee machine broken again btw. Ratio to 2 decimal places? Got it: 1.05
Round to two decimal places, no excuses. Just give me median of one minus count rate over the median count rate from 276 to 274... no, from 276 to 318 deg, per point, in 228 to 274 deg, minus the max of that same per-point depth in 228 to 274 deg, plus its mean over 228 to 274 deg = -0.11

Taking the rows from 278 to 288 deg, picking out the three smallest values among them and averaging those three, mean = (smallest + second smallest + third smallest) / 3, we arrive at 17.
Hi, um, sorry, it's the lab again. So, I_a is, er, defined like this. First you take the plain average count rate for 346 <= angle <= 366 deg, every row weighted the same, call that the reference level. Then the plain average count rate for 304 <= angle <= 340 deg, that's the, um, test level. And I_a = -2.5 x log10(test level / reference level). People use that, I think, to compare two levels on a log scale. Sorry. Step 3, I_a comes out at 0.10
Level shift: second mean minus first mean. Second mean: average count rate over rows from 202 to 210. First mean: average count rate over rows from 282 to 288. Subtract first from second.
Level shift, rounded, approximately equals 3.2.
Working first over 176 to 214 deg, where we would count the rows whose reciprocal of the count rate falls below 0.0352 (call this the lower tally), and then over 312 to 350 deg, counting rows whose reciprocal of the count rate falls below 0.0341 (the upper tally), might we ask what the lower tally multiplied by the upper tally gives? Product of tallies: 102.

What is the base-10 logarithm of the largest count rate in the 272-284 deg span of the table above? 1.406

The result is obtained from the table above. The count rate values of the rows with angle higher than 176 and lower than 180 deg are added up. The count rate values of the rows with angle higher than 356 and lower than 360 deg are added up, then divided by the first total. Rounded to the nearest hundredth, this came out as 1.09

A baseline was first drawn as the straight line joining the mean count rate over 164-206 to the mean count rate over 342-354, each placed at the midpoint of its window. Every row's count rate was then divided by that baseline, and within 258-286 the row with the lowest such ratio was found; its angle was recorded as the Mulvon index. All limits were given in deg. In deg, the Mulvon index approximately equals 279.0 deg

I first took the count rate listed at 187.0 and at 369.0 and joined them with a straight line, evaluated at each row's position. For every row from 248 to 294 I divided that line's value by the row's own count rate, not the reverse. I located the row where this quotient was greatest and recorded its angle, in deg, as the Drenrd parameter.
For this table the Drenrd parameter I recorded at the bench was 279.0 deg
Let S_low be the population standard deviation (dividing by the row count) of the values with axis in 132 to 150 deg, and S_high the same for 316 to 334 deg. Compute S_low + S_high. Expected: 1.0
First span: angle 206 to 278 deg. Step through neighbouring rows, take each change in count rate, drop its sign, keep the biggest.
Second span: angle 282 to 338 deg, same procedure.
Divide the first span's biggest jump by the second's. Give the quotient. 1.9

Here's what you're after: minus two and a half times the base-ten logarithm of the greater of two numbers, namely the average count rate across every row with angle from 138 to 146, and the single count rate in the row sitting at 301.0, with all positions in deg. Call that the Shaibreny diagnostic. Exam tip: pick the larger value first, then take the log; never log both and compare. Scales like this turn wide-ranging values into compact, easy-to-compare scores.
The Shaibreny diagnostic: -3.70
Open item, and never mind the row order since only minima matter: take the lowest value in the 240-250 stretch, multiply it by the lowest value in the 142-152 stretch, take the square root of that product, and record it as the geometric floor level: 19.7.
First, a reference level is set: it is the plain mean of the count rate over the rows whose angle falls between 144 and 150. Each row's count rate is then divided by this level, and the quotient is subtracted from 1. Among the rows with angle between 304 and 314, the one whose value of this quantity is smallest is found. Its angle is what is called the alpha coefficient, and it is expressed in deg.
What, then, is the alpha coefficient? 307.0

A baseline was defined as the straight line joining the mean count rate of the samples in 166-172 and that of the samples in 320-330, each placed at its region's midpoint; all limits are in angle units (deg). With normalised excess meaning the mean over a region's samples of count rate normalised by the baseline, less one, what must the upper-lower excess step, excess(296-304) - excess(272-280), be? 0.41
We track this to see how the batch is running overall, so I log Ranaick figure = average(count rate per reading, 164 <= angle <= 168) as 29.4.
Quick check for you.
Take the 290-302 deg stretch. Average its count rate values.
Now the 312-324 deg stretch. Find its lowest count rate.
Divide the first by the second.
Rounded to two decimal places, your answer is 1.07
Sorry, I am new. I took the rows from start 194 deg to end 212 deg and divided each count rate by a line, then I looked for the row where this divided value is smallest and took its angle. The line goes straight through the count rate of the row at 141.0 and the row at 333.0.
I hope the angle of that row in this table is 211.0 deg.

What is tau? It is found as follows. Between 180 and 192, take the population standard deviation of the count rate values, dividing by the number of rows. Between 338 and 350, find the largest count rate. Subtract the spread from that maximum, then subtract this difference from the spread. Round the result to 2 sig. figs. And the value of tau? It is -31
